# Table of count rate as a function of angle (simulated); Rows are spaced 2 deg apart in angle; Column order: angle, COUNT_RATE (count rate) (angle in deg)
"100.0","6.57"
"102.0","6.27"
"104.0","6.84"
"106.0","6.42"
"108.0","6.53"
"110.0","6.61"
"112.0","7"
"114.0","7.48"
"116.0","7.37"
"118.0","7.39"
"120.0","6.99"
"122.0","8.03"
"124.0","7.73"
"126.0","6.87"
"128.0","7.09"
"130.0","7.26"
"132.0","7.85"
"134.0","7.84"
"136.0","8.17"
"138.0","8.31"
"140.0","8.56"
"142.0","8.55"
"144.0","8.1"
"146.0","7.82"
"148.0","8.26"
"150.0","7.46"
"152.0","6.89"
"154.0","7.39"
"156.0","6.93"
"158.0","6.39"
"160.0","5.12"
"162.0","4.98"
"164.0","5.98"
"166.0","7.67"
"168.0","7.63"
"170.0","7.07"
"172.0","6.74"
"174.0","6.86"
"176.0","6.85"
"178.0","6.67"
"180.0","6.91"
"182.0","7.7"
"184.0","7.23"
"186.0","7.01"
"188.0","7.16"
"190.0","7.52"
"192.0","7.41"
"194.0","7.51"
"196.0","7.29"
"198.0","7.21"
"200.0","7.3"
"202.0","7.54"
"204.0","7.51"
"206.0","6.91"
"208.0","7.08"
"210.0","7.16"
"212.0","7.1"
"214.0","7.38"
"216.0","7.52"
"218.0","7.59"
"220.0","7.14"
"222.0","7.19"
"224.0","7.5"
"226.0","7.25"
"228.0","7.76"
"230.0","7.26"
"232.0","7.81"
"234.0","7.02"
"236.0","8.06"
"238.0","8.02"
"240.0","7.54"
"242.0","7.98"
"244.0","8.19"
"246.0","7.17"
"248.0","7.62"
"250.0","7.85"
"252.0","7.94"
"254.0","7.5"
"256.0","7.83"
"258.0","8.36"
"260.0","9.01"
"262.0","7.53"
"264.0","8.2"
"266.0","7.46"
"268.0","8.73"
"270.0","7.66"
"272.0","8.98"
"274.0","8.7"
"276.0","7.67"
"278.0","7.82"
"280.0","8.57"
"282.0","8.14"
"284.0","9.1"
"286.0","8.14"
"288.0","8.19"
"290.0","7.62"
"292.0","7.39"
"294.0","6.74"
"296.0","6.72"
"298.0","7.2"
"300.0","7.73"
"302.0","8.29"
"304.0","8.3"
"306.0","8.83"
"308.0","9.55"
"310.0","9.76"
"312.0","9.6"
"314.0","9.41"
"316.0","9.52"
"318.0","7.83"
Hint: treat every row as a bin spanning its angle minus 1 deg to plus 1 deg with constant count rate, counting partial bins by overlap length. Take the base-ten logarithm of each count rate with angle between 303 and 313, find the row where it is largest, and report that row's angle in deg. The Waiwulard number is 310.0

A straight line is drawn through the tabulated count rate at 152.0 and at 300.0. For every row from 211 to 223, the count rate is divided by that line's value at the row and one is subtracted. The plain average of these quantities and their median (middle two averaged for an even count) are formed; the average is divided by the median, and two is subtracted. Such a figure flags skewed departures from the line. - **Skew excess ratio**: 0.9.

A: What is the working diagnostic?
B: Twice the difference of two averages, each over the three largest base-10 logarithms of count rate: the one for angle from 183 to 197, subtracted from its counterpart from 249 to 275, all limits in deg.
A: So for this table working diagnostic 0.15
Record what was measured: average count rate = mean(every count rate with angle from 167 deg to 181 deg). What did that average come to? 7.0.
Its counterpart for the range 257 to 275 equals 8.3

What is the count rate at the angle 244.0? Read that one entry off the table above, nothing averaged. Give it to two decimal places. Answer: 8.19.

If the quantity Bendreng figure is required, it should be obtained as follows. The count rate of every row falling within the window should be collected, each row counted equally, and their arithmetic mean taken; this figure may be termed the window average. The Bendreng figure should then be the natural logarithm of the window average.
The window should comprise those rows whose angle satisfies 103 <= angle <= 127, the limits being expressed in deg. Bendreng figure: 1.96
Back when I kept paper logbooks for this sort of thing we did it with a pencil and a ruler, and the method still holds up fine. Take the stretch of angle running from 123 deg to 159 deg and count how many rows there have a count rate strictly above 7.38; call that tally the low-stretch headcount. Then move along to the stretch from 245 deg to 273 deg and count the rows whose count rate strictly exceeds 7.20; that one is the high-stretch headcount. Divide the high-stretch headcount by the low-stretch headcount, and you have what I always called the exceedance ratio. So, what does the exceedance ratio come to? 1.1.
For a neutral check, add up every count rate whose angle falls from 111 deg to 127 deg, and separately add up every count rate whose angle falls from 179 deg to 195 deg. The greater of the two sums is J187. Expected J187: 58.9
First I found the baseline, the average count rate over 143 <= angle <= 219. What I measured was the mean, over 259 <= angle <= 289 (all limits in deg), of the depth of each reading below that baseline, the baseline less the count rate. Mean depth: -1.1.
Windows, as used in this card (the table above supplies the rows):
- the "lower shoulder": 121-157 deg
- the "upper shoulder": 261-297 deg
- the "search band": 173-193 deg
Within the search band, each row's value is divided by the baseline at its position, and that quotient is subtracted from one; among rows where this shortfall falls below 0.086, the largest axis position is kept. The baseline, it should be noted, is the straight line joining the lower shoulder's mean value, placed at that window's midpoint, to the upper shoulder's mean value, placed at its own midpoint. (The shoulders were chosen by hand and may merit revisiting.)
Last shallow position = 192.0 deg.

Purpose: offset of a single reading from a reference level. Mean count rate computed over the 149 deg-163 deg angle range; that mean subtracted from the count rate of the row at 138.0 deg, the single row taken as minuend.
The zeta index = 1.9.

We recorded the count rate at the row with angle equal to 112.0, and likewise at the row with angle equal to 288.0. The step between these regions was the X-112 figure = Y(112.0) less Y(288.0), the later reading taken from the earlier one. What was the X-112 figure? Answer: -1.19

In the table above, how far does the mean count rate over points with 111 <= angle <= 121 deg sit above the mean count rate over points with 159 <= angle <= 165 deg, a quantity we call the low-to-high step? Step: 1.9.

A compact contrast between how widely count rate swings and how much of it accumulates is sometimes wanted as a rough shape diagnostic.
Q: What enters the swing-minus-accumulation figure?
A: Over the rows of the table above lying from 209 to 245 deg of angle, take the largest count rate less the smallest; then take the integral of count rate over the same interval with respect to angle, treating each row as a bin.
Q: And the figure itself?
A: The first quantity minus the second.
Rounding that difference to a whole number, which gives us -270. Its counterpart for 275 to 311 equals -288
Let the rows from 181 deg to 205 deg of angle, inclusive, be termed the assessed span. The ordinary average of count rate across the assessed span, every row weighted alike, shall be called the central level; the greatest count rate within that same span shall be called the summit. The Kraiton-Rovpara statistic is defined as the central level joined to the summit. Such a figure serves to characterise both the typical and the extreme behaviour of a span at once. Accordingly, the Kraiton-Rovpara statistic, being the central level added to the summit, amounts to 15.1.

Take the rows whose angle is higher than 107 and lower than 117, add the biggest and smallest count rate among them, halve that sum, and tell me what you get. 7.0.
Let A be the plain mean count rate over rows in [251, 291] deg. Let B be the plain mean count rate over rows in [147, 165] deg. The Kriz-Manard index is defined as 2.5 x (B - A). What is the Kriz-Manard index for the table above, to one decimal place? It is -3.9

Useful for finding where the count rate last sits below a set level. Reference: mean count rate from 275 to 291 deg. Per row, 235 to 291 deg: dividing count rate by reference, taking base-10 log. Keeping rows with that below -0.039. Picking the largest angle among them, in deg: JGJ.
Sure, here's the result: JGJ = 246.0 deg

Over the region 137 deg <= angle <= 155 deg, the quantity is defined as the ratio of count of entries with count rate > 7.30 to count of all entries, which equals 0.9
